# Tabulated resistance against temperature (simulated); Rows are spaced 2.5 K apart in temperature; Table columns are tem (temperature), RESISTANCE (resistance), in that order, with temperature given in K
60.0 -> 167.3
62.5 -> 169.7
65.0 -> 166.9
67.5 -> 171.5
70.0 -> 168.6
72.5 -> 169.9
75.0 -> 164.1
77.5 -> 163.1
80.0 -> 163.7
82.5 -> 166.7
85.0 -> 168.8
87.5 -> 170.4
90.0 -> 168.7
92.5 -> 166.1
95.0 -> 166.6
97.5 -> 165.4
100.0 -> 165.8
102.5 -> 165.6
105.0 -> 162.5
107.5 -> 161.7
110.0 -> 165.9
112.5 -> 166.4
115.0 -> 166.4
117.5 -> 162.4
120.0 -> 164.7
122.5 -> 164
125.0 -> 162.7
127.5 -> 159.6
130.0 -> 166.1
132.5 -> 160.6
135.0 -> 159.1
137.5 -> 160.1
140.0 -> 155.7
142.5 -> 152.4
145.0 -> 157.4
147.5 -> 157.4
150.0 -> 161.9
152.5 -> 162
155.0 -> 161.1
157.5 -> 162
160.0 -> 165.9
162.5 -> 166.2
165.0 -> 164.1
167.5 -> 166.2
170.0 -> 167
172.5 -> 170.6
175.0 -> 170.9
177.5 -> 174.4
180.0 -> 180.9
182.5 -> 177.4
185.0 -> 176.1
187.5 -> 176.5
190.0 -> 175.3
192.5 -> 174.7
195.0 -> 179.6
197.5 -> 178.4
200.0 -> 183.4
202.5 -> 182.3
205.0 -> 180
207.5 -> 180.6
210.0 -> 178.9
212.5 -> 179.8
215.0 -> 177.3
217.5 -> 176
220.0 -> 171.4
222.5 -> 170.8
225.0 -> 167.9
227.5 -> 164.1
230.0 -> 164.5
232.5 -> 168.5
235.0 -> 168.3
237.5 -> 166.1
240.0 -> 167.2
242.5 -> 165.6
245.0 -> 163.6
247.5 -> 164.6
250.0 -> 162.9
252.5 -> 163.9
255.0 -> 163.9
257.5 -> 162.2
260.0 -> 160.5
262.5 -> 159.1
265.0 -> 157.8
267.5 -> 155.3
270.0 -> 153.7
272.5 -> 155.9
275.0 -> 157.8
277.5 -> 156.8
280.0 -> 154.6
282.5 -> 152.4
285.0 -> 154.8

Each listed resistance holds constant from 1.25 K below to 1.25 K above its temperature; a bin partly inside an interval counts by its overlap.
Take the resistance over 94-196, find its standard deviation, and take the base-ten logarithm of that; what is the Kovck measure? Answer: 0.82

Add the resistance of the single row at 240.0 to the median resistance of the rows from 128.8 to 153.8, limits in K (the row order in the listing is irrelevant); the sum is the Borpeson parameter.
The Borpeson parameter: 327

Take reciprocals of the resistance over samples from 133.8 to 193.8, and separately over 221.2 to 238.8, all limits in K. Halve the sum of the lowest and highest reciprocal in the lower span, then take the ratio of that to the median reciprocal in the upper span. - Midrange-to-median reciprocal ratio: 1.01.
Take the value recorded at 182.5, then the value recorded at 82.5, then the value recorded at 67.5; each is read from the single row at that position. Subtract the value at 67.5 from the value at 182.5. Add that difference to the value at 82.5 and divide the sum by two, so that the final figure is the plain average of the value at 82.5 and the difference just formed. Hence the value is 86.3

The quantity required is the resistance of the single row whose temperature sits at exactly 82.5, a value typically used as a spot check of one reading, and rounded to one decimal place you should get 166.7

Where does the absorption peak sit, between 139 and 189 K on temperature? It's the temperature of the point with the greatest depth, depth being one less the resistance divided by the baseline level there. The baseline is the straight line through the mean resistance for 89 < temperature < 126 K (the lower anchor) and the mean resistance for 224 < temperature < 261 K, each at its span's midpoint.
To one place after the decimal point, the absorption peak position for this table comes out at 142.5 K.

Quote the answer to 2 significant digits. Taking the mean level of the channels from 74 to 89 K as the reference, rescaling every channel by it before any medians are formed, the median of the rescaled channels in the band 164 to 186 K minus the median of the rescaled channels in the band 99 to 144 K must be 0.050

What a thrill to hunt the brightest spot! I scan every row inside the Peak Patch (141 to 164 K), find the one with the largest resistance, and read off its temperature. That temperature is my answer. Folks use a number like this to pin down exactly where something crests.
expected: 162.5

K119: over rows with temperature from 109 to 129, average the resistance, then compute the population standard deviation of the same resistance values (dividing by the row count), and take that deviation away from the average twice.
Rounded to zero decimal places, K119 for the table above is 160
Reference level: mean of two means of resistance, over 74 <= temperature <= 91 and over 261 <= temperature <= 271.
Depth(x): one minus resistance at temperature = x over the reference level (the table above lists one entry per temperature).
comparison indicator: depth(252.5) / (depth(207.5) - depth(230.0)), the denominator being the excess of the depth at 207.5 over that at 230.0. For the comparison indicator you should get 0.1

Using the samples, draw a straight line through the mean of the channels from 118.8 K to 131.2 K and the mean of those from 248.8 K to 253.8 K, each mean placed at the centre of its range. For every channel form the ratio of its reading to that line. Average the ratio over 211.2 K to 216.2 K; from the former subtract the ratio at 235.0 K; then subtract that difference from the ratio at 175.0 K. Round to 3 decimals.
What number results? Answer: 0.983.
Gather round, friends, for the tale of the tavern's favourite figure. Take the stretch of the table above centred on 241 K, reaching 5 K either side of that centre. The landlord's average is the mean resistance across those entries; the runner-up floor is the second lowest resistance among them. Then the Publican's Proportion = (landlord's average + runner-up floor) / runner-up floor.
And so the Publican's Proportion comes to 2.00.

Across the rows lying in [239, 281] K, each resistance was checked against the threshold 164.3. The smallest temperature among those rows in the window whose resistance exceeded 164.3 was 240.0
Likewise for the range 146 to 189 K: 160.0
